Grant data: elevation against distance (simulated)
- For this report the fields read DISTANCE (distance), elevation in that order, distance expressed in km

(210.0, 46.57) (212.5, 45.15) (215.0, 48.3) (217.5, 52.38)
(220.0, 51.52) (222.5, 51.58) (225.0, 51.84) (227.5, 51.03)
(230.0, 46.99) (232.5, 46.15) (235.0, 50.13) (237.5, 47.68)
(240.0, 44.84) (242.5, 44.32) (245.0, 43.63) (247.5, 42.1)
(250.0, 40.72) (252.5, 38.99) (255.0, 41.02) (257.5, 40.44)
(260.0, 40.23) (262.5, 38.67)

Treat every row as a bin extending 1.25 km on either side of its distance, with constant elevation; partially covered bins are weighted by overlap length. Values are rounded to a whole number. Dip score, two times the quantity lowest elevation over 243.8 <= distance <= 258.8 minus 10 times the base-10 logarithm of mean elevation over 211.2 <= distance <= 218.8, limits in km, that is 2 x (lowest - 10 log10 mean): 44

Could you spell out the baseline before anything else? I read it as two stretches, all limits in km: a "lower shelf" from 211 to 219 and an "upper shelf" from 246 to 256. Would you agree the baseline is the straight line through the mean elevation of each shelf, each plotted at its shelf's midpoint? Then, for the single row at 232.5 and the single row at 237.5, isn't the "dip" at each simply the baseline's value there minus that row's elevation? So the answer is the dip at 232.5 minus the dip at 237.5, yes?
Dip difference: 2.62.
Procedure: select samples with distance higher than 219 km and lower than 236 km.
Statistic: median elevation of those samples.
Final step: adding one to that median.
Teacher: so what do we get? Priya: 52.0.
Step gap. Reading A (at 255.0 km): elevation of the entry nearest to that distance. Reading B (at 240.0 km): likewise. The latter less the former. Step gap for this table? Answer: 4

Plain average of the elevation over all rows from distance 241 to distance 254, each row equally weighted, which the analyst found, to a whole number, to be 42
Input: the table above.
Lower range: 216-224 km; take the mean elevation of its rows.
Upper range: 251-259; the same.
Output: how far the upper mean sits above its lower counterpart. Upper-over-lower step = -12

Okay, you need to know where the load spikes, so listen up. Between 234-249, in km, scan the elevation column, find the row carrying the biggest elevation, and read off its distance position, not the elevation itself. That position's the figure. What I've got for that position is 235.0 km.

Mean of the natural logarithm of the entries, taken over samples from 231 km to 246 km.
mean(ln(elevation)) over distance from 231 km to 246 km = 3.83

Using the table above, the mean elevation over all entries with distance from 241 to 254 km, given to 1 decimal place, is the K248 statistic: 42.0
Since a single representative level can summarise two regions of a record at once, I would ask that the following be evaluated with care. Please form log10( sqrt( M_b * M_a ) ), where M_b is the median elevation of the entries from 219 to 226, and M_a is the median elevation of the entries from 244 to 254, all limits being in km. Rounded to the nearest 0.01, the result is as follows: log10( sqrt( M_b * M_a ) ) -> 1.66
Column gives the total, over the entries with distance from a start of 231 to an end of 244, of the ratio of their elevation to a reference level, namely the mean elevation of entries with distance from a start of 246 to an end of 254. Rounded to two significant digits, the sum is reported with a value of 5.7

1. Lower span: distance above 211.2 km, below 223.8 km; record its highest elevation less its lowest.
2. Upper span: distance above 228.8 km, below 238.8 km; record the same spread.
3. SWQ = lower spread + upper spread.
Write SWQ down 11.2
